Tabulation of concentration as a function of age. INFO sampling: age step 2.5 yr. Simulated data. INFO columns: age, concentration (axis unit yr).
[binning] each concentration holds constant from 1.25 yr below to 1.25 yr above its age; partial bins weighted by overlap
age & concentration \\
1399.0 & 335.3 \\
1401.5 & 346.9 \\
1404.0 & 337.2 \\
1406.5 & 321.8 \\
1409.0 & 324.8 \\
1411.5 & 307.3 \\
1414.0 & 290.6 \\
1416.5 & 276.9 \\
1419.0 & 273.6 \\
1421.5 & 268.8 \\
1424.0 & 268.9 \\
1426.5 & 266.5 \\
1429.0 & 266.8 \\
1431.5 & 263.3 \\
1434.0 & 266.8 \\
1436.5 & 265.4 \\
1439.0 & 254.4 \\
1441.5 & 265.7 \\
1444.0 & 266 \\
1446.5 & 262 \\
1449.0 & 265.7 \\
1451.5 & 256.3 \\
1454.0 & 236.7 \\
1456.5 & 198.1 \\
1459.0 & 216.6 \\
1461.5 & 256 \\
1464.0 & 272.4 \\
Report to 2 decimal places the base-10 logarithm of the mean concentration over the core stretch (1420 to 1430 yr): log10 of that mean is 2.43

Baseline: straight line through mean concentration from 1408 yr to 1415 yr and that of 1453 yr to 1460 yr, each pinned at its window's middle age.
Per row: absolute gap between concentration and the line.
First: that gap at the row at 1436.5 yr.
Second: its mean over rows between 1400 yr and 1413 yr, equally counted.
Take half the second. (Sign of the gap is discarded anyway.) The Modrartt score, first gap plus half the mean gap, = 13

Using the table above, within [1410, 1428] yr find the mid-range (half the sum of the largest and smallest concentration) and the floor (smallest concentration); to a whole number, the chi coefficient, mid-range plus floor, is 553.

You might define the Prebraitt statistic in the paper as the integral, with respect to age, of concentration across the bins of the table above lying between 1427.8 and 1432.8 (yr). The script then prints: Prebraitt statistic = 1325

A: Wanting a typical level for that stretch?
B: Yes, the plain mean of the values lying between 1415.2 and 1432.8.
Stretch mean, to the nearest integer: 269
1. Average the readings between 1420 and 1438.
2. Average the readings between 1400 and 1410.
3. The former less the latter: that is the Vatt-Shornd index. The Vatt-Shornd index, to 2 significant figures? -66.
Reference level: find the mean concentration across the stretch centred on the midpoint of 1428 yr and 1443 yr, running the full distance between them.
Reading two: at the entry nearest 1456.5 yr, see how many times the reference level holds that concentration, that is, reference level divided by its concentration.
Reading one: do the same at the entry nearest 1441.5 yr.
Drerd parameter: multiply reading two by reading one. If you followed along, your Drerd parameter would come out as 1.3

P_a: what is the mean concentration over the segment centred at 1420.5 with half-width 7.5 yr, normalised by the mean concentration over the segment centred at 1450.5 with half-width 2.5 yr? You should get 1.05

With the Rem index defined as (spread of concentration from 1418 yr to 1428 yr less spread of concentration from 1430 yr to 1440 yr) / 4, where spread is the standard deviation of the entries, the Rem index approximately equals -0.6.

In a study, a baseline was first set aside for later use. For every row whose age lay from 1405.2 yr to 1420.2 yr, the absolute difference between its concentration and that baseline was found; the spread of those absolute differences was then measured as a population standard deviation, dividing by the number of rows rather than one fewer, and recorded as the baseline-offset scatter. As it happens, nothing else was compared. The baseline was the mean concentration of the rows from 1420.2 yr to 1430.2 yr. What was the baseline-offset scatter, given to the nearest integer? 20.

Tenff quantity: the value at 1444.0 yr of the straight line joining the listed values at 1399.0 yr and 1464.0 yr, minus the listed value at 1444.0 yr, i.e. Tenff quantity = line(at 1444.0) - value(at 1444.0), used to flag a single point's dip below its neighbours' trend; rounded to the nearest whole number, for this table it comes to 26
